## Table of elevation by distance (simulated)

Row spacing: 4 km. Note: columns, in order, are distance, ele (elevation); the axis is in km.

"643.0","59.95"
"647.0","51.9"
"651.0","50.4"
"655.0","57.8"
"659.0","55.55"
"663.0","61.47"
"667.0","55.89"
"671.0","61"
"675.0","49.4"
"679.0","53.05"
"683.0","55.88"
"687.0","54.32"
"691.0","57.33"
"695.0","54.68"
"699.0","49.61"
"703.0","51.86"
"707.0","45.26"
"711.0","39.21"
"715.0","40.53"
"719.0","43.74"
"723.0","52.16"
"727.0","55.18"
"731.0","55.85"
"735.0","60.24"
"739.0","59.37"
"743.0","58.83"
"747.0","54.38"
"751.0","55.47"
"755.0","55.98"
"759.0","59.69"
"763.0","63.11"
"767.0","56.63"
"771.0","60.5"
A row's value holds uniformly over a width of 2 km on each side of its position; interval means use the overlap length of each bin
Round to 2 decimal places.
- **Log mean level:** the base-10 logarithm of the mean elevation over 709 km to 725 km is 1.64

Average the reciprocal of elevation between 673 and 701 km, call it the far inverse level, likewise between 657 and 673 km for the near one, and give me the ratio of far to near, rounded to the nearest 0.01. 1.09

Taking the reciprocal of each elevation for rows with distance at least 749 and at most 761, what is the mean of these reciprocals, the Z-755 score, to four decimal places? 0.0175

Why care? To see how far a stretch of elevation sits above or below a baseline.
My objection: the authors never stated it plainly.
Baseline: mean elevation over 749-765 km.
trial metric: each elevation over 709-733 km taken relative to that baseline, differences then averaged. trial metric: -11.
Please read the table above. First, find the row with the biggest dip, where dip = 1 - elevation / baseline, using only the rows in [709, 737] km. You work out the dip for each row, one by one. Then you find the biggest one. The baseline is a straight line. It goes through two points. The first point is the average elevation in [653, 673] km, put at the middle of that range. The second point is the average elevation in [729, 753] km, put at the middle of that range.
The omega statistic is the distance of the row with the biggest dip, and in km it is 711.0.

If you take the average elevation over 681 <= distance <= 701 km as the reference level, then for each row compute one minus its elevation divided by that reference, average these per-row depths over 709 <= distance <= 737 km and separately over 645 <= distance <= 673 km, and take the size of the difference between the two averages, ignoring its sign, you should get 0.124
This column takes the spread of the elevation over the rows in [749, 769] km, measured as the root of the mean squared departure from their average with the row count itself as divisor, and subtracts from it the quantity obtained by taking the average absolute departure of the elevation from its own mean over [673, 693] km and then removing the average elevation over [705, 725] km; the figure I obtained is 45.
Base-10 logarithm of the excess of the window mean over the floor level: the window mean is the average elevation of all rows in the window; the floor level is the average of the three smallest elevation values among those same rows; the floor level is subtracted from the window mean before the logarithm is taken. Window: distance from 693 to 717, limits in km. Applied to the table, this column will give 0.72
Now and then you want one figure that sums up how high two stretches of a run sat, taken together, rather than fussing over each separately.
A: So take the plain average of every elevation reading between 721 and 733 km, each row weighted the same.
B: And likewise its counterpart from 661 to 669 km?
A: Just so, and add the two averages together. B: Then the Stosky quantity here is 113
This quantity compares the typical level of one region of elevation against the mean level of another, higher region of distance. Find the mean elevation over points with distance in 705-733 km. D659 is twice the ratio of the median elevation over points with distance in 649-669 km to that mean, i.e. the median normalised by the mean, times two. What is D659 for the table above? 2.36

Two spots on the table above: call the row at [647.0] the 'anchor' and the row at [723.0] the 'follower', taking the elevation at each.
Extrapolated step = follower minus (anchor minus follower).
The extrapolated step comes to 52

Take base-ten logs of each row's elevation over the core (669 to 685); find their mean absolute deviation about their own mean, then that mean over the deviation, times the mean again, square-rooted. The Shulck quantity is 10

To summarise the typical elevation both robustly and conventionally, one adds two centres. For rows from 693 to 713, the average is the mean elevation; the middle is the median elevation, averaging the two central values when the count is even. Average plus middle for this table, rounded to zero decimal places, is 98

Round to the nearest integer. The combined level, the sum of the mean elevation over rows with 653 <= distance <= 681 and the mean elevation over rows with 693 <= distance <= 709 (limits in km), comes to 107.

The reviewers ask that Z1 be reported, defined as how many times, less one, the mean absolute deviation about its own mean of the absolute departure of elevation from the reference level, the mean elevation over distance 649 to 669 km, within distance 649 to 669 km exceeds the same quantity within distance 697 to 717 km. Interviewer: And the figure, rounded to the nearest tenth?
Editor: -0.5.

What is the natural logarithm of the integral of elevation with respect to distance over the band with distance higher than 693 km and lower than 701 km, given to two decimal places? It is 6.03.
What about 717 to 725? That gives 5.95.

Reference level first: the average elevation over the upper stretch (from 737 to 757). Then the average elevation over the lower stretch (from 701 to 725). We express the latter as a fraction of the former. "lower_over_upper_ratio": 0.800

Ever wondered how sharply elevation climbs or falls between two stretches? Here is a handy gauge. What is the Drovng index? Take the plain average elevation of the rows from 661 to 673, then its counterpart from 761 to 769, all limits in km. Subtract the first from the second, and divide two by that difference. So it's 4.8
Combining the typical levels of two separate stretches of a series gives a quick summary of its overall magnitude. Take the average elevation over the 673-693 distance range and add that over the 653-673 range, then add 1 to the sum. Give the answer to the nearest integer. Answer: 113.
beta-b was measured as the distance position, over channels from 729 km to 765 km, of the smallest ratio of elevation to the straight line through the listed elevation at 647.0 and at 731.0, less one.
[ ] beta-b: 747.0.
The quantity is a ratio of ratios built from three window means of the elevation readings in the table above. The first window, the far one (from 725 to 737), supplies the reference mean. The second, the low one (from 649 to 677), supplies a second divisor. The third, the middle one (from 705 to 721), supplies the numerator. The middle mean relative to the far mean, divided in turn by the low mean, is 0.0132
